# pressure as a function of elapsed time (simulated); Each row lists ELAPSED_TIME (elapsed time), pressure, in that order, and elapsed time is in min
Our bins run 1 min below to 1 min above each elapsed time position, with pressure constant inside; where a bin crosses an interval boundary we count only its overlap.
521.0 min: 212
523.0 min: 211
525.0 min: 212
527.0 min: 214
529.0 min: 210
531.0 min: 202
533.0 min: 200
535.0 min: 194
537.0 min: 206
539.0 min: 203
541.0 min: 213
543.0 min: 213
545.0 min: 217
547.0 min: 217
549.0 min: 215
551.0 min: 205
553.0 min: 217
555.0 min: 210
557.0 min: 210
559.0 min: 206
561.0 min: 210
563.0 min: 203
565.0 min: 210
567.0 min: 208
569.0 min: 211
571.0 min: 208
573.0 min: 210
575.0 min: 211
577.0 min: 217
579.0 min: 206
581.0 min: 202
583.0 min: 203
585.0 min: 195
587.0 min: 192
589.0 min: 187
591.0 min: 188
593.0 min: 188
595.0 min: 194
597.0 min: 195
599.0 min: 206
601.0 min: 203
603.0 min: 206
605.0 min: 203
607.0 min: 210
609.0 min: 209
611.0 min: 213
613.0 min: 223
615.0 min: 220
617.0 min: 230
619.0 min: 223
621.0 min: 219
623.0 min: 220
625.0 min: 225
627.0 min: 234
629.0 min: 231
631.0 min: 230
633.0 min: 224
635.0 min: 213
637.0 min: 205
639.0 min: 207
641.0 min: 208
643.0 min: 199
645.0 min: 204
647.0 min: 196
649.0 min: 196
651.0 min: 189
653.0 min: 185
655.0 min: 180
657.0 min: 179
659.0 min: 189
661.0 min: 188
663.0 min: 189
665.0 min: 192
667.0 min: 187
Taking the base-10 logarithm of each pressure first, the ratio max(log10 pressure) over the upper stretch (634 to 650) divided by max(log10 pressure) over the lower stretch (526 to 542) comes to 1.00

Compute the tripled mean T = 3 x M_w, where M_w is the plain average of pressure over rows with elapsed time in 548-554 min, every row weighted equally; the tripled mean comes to 637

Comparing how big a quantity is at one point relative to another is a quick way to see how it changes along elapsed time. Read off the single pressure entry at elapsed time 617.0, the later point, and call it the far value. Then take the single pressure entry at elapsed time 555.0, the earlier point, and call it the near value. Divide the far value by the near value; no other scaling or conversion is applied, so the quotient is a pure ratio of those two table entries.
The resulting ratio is 1.10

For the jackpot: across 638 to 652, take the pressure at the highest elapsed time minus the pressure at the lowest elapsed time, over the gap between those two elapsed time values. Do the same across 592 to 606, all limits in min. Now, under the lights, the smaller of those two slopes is -1.5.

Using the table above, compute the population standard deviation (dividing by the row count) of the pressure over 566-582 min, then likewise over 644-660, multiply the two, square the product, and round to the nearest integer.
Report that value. 1070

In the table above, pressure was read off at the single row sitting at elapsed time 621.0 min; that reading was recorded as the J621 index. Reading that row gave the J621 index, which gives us 219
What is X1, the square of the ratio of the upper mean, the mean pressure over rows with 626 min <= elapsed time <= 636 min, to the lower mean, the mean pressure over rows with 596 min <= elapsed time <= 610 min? 1.22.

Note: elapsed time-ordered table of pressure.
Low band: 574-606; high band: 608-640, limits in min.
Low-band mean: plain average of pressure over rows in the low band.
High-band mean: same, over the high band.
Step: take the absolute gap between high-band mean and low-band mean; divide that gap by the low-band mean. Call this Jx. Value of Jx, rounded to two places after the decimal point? 0.10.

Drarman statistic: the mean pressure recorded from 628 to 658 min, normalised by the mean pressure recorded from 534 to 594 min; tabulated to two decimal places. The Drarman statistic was 0.99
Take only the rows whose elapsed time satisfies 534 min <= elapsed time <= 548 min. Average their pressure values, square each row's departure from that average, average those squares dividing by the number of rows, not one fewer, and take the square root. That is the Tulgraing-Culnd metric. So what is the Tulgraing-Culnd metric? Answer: 7.8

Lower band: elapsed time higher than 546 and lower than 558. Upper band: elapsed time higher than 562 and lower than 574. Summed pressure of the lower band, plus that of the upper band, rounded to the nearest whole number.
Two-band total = 2524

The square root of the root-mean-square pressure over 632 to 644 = 14.5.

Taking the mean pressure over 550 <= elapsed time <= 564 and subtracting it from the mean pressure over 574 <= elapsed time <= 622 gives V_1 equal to -2.8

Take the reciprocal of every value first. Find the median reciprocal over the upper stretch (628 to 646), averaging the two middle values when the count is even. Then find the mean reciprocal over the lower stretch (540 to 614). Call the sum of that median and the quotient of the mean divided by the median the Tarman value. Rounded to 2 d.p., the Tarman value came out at 1.01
